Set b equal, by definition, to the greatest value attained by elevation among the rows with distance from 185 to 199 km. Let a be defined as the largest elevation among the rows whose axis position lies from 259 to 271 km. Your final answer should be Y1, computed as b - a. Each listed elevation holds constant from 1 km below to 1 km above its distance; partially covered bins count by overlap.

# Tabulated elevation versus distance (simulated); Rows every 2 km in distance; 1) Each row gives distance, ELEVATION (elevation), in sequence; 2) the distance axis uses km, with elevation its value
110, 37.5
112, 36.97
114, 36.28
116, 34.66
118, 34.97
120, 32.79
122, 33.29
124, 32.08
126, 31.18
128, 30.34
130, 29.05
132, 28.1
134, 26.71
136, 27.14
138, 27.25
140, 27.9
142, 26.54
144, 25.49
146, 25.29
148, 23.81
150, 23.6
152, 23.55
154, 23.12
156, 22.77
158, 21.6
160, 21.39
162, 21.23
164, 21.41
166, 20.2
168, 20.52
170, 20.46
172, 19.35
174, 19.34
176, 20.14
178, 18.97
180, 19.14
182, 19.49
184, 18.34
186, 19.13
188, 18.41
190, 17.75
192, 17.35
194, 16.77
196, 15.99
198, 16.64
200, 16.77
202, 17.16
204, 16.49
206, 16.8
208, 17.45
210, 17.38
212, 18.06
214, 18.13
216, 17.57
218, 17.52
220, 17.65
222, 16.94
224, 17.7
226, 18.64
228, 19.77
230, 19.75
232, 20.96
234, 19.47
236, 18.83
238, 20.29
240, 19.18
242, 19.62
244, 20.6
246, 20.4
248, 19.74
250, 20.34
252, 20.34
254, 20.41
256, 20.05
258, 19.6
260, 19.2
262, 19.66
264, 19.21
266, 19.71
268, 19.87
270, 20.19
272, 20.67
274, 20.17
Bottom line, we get -1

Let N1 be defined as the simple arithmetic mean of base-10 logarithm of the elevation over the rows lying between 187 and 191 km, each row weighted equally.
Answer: 1.26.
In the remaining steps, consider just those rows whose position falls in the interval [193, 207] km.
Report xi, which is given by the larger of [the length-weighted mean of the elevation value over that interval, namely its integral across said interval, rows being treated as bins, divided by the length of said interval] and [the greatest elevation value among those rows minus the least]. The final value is 17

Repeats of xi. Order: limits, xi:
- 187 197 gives 17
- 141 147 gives 26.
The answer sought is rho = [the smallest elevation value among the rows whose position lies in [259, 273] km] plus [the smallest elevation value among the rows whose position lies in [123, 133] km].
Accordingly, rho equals 47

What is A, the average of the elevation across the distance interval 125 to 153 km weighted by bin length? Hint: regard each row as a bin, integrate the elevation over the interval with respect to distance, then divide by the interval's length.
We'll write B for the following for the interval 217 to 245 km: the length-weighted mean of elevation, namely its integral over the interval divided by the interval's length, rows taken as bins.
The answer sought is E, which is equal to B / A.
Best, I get 0.7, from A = 26.9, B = 19.1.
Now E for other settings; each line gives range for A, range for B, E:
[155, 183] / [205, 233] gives 0.9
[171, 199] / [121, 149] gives 1.5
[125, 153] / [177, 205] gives 0.7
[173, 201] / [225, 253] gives 1.1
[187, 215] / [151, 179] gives 1.2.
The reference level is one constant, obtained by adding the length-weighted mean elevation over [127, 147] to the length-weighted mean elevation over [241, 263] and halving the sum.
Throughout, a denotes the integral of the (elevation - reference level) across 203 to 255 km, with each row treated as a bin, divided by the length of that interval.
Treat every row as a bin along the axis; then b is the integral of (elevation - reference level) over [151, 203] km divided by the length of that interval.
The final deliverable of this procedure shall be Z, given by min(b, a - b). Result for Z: -4.19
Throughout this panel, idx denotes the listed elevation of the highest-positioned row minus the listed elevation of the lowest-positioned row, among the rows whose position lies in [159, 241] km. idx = -2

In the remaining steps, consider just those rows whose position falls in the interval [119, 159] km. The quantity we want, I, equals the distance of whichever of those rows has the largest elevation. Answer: 122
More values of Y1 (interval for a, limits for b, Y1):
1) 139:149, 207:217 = -10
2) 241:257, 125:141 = 11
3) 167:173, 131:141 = 8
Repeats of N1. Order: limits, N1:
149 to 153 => 1.37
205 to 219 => 1.24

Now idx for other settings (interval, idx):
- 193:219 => 1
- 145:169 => -5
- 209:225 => 0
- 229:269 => 0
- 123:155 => -9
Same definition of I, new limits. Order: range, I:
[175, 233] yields 232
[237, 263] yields 244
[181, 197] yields 182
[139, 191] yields 140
